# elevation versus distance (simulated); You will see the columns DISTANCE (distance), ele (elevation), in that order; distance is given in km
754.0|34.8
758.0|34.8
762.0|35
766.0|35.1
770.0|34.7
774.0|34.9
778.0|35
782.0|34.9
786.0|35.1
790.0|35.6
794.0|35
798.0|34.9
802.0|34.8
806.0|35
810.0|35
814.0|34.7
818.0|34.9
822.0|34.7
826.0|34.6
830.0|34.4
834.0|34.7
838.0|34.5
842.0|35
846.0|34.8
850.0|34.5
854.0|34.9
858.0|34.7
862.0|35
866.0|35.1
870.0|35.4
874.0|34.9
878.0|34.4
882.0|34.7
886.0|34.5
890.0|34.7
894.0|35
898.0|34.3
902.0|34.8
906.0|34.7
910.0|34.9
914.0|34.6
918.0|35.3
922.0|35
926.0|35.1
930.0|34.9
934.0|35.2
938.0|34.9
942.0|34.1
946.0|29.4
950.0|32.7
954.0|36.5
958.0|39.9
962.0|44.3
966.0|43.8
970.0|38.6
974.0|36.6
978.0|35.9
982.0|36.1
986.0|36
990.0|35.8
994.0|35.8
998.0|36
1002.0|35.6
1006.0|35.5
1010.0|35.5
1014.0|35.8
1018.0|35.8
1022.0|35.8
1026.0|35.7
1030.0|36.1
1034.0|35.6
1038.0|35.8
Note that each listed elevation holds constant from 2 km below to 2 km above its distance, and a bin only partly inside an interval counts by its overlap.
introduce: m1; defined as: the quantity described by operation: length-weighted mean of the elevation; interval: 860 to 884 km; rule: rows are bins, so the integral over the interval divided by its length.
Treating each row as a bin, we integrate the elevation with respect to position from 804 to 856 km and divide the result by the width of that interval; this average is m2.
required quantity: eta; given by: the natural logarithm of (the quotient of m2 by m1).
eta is -0.005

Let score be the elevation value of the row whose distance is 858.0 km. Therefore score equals 34.7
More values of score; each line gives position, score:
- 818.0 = 34.9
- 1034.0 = 35.6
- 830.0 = 34.4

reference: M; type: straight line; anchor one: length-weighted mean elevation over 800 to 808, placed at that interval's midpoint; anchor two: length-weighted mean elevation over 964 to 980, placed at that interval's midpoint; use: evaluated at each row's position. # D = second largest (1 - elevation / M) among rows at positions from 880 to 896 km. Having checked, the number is 0.06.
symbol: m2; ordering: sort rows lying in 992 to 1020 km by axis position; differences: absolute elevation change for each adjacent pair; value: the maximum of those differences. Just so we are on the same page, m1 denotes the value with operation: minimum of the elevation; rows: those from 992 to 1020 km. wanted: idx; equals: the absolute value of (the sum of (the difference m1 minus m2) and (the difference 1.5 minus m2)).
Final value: 36.2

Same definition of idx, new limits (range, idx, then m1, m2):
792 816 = 35.6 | 34.7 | 0.30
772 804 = 35.1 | 34.8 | 0.60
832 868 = 35.0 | 34.5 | 0.50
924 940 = 35.8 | 34.9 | 0.30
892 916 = 34.4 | 34.3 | 0.70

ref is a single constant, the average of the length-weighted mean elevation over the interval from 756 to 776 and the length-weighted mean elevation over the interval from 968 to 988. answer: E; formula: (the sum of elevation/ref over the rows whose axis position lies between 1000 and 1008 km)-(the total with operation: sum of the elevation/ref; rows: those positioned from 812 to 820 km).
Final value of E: 0.0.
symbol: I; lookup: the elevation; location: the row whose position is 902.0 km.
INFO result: 34.8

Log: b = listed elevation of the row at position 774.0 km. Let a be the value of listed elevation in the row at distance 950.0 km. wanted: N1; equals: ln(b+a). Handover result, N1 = 4.214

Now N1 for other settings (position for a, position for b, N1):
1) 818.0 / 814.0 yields 4.243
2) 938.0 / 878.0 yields 4.238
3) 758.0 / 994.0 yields 4.257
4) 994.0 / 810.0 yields 4.260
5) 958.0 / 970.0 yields 4.363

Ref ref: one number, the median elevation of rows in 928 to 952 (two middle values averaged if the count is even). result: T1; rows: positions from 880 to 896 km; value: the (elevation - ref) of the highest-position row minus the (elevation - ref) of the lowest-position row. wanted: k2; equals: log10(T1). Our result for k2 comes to -0.52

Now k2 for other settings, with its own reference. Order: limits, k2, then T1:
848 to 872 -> -0.05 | 0.9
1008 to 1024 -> -0.52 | 0.3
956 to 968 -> 0.59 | 3.9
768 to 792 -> -0.05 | 0.9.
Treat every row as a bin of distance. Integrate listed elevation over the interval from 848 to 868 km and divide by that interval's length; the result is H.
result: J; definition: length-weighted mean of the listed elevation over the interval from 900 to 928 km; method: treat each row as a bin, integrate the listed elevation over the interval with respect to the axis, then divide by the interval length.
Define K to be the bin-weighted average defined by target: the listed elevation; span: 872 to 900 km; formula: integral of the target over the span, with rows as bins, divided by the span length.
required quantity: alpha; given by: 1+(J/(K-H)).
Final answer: -176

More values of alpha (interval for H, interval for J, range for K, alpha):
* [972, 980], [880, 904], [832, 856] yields -22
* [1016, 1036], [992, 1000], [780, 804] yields -47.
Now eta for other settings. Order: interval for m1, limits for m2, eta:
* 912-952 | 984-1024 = 0.047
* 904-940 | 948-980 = 0.098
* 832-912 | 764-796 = 0.008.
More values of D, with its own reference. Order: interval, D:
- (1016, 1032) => 0.10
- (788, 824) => 0.01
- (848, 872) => 0.04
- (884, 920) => 0.07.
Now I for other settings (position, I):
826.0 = 34.6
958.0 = 39.9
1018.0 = 35.8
